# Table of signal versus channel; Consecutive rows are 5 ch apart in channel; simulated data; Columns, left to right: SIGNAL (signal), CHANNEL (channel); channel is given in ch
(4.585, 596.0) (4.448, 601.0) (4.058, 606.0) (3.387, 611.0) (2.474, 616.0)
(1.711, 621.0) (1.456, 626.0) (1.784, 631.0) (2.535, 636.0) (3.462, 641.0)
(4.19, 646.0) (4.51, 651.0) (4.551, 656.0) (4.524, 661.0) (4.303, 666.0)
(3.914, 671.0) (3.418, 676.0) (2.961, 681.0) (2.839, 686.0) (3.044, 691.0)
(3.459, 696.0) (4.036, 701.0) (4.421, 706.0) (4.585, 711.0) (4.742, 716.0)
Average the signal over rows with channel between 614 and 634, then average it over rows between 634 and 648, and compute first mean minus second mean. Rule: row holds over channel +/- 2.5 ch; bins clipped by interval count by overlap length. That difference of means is -1.5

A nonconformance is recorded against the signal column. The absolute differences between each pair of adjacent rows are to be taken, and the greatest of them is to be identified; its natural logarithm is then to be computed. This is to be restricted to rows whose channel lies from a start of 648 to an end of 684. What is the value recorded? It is -0.701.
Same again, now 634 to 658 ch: -0.076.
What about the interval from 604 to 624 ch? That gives -0.091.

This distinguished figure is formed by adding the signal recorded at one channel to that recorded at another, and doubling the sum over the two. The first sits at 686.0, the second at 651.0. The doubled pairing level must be 15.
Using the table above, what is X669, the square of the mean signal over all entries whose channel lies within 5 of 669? 17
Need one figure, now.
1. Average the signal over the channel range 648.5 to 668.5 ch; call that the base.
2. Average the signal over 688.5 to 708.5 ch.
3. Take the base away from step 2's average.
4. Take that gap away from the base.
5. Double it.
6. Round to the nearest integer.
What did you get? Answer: 10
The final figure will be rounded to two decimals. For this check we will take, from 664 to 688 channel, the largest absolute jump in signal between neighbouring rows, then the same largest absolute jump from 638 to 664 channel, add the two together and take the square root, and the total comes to 1.11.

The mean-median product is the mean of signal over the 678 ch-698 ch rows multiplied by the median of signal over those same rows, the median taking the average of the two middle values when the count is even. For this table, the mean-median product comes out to 9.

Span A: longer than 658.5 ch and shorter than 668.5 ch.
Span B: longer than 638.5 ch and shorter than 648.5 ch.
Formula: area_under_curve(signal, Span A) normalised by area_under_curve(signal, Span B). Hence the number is 1.2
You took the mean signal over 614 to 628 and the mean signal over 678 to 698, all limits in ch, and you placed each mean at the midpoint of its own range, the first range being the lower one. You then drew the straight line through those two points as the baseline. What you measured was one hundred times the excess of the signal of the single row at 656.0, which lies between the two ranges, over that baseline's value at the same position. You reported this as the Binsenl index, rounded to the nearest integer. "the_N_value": 205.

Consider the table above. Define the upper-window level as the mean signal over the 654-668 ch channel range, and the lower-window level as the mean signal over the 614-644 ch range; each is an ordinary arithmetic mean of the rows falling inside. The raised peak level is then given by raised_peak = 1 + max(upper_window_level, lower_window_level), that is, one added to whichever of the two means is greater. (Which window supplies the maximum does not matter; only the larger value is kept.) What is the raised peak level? 5.46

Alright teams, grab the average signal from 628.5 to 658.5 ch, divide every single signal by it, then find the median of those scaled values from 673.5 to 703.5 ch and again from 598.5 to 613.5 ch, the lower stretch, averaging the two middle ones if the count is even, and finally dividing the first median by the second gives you 0.80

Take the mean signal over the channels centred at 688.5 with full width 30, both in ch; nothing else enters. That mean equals 3.3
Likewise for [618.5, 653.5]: 2.8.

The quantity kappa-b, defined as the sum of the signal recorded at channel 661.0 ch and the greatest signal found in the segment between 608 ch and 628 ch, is 7.9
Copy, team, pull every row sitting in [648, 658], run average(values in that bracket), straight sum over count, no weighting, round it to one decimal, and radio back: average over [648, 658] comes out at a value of 4.5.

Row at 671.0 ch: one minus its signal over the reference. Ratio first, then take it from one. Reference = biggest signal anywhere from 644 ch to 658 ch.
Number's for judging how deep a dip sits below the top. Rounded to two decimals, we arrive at 0.14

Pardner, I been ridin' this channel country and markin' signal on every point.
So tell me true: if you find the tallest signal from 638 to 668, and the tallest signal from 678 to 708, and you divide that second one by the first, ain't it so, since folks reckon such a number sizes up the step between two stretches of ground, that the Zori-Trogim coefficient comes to 0.97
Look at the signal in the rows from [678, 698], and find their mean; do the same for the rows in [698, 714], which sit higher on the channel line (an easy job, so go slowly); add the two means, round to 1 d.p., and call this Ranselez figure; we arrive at 7.4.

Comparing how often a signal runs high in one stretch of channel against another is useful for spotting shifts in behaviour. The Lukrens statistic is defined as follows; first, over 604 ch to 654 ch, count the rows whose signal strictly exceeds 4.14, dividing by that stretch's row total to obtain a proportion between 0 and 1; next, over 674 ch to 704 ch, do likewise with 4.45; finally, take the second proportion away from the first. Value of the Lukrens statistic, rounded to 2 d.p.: 0.20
